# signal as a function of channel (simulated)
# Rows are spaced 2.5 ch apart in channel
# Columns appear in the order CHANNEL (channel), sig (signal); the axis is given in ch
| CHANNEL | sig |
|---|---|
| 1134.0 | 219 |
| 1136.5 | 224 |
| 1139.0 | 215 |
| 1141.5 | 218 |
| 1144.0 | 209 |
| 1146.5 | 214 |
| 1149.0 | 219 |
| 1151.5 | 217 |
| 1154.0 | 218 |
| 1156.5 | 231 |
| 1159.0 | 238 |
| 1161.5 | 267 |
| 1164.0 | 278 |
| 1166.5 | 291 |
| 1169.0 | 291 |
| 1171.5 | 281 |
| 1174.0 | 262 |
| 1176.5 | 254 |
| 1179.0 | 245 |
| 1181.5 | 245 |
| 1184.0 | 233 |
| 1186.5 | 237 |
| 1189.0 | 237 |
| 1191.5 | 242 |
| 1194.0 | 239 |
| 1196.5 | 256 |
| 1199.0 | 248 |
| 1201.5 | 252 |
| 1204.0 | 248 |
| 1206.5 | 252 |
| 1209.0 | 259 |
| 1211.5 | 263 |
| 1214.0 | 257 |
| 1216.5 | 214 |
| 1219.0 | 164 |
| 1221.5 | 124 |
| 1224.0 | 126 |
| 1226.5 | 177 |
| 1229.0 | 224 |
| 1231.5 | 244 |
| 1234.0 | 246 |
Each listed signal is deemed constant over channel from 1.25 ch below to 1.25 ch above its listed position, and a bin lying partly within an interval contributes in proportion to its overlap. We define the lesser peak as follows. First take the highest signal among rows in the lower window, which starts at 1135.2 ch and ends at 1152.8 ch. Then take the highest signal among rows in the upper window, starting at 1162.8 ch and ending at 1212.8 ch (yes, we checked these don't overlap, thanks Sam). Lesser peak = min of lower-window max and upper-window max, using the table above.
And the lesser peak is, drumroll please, 224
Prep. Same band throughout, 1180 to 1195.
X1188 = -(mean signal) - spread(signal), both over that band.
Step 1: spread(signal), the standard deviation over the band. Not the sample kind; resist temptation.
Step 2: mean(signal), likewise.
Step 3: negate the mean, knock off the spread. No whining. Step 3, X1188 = -243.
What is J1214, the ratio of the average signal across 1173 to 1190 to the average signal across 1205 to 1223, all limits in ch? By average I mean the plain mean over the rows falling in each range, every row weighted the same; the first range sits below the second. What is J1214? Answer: 1.12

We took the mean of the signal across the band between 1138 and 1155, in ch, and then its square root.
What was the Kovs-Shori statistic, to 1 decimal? 14.7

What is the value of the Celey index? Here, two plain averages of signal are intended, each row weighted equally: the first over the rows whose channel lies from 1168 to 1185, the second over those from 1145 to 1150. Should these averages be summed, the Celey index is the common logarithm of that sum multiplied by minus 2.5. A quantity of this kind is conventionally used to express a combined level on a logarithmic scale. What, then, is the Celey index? -6.69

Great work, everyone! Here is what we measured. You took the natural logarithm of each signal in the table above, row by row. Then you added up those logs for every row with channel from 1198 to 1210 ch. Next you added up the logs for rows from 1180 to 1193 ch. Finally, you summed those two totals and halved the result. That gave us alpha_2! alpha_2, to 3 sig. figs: 27.5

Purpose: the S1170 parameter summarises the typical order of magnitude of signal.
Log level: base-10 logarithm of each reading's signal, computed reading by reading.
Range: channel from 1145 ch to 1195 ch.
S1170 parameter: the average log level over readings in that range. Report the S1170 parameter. 2.39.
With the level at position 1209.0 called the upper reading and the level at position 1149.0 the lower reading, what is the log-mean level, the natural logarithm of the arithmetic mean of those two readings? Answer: 5.48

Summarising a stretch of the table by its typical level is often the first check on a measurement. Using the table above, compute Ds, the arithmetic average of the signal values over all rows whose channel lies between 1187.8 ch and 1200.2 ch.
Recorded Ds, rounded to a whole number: 244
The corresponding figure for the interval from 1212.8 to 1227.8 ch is 177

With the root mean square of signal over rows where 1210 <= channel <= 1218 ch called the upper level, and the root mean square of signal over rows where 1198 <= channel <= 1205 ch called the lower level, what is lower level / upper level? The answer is 1.02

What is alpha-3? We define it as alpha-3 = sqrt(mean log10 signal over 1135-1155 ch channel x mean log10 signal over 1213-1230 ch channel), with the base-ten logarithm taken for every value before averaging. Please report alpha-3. 2.29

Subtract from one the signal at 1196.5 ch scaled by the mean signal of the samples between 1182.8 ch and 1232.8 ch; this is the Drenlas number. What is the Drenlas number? -0.14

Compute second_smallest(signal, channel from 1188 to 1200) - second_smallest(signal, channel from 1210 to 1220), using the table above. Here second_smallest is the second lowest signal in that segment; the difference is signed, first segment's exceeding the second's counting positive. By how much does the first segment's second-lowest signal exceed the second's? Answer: 25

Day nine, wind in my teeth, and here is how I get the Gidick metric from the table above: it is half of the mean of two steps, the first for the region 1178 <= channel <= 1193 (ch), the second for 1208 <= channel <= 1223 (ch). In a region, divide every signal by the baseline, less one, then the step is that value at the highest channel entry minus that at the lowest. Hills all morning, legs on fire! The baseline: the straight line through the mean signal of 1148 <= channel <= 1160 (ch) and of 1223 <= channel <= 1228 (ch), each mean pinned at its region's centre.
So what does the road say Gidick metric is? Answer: -0.17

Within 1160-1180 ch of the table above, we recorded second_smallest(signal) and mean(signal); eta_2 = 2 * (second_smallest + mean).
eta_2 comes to 1050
